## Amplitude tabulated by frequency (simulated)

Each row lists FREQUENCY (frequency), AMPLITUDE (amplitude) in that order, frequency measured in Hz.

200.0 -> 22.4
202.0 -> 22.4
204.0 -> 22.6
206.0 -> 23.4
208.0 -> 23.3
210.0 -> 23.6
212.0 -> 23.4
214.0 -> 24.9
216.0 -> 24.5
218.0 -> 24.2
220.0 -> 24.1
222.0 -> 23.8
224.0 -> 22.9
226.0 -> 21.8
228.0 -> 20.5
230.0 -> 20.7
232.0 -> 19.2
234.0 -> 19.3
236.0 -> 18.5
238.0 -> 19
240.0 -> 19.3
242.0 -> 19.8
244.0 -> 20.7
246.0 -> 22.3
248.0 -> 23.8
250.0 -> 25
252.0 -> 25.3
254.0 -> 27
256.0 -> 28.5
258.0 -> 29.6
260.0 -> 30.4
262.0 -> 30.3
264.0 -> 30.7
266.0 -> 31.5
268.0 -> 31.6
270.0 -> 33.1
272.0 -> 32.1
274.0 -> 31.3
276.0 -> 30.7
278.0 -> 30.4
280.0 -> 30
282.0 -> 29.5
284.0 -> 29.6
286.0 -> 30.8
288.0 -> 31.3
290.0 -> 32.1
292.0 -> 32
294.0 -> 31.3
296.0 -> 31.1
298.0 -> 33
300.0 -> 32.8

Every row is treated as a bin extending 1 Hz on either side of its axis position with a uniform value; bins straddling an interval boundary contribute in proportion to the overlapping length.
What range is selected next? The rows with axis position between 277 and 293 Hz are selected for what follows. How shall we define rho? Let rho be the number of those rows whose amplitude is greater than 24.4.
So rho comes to 8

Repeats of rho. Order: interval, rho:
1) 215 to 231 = 1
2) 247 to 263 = 7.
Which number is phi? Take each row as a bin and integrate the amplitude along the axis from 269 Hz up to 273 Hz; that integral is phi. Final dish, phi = 130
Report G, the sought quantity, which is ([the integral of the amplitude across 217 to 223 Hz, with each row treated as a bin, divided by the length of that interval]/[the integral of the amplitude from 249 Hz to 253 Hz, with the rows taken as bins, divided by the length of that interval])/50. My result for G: 0.019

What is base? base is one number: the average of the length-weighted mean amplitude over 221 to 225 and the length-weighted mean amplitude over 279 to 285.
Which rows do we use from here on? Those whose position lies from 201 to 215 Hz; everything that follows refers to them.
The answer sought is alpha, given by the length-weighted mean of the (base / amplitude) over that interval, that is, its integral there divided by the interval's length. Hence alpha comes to 1.14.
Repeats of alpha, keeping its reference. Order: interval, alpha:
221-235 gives 1.26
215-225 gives 1.11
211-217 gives 1.09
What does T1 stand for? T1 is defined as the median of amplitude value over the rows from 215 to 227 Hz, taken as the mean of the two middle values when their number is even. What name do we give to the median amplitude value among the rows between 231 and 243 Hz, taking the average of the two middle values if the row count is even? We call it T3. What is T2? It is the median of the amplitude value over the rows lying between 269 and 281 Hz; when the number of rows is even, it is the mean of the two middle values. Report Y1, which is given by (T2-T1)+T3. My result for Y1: 26.3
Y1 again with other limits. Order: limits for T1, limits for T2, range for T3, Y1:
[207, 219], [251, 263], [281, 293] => 36.2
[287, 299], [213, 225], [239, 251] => 14.0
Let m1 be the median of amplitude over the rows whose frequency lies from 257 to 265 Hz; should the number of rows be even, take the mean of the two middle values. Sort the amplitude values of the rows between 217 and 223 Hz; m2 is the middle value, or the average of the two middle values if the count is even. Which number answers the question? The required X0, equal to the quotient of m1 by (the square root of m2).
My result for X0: 6.2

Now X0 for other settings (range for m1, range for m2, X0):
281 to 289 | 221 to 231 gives 6.5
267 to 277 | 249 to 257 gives 6.2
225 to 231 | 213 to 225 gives 4.2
